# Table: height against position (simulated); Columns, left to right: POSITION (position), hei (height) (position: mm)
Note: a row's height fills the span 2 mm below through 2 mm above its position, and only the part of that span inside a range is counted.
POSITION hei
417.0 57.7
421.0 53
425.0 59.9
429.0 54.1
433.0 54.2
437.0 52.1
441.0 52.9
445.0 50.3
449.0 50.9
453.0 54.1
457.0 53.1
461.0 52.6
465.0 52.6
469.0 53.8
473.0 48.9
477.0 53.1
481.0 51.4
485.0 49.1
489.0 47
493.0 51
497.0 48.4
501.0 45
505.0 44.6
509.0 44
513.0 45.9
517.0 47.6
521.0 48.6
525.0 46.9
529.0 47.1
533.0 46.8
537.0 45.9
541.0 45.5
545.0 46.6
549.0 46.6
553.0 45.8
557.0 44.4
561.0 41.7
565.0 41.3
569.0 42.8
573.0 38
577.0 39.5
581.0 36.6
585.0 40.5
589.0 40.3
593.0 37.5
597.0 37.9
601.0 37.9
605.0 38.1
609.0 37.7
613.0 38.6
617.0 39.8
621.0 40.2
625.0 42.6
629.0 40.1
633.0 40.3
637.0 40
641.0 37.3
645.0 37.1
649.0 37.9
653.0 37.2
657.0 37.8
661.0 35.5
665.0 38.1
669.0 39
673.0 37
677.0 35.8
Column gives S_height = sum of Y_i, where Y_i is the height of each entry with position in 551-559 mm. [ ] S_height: 90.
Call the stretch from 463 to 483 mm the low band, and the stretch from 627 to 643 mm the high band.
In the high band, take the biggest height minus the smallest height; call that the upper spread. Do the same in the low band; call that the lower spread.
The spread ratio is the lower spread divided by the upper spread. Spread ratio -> 1.6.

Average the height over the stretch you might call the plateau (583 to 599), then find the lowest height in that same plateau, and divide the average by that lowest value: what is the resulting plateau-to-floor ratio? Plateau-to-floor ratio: 1.04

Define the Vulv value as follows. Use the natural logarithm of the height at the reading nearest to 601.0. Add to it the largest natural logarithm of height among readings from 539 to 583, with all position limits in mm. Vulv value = 7.48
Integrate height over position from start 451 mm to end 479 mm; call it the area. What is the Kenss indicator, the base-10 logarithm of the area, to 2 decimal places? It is 3.17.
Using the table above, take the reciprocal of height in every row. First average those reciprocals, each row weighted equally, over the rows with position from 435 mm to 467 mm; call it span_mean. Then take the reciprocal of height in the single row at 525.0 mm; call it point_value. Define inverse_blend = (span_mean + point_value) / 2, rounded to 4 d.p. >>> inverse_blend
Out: 0.0202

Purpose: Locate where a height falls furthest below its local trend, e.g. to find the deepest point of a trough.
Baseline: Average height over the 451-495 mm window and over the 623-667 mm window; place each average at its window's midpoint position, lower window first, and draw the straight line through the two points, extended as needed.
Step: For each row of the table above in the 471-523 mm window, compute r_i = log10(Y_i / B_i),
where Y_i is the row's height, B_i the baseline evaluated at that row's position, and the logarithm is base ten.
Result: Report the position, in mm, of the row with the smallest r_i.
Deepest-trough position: 509.0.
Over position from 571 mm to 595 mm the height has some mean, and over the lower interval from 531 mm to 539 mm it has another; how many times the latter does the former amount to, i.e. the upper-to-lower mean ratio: 0.84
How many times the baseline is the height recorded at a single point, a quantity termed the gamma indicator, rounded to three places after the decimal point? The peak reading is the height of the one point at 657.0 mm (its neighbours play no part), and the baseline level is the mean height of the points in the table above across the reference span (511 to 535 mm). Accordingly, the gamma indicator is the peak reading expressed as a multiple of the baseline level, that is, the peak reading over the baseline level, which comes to 0.802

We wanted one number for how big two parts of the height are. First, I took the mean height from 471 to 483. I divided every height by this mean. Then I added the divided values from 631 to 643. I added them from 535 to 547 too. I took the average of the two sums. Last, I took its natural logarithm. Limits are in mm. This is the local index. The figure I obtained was 0.92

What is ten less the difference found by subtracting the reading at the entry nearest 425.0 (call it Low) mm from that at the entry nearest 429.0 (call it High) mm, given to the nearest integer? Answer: 16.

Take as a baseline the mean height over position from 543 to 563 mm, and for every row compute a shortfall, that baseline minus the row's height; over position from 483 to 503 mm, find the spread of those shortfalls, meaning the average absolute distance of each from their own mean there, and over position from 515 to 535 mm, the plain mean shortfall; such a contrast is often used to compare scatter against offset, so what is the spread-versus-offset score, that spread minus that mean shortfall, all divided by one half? 8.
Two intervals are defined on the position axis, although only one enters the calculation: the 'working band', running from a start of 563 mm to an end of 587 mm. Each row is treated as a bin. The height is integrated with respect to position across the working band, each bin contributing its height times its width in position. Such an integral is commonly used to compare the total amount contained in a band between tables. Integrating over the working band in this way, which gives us 955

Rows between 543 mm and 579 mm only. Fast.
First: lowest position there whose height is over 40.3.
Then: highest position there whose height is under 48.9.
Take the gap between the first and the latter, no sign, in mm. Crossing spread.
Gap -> 32 mm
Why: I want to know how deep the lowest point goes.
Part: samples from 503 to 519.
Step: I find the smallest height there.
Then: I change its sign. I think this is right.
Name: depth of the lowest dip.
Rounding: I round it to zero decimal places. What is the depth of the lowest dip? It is -44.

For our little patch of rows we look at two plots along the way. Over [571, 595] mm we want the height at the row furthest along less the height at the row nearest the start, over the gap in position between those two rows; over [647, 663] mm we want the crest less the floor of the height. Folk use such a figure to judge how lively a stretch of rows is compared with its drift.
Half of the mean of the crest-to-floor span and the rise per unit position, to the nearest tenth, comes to 0.6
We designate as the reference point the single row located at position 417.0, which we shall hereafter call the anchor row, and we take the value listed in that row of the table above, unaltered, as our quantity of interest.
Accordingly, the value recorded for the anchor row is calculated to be 57.7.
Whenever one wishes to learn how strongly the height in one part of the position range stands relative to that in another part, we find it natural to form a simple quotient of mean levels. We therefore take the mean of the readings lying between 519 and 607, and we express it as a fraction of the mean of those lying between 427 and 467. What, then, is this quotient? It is 0.81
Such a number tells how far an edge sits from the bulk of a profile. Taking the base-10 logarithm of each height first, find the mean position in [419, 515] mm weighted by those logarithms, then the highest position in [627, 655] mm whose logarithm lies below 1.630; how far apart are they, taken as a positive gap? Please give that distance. 186.4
